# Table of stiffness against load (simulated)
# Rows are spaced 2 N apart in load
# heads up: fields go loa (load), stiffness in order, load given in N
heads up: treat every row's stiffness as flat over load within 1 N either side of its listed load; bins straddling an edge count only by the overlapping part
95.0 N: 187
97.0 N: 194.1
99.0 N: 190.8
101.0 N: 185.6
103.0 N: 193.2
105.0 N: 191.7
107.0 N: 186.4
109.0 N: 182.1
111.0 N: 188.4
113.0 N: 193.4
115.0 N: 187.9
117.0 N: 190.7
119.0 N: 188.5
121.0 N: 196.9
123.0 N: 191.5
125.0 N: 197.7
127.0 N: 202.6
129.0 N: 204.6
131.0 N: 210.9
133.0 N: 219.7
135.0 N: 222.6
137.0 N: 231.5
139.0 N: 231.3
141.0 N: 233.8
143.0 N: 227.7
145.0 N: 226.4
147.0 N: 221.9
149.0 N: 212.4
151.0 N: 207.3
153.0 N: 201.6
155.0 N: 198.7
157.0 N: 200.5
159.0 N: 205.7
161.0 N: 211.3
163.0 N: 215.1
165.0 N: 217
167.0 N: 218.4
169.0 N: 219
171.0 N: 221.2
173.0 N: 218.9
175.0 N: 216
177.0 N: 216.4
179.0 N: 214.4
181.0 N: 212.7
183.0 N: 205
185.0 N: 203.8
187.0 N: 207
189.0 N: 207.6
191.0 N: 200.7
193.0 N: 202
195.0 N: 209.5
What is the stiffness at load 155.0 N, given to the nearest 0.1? 198.7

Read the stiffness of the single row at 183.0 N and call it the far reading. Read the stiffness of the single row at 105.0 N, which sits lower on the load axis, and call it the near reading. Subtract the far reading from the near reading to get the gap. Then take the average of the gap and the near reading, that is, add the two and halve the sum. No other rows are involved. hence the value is 89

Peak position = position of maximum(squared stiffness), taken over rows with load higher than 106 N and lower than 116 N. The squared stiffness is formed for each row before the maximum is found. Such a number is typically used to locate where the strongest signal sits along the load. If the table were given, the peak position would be 113.0 N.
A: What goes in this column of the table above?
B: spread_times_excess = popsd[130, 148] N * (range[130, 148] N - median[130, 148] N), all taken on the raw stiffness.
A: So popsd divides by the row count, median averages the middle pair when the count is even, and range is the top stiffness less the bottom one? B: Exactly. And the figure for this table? -1375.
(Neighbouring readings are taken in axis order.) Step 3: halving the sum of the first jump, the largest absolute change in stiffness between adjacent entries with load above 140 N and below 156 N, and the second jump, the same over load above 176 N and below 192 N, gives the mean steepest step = 8.6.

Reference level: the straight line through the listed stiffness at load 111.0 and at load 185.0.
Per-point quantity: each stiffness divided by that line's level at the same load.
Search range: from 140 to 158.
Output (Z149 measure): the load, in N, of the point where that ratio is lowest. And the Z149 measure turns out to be 155.0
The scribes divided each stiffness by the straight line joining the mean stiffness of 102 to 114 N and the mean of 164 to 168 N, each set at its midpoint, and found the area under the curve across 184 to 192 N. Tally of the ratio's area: 7.2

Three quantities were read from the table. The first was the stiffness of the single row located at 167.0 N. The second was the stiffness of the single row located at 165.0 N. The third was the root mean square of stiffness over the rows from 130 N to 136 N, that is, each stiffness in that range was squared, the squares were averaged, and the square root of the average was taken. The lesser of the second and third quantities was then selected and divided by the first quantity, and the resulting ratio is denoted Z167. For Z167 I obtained 0.99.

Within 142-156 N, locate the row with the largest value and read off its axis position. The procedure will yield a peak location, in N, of 143.0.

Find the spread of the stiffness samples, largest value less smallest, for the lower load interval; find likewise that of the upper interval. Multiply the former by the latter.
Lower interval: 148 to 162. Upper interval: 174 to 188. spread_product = 173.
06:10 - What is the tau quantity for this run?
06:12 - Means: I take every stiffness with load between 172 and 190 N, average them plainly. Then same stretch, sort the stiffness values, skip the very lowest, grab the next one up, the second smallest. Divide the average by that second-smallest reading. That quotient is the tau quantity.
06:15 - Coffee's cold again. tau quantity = 1.031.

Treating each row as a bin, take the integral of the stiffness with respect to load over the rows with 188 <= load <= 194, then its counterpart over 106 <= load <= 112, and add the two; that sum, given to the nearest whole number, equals 2334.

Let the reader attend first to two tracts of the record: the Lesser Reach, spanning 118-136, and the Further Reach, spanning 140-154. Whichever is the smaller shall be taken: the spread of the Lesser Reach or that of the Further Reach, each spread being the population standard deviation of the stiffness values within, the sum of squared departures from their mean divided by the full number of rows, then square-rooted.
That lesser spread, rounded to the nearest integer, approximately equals 11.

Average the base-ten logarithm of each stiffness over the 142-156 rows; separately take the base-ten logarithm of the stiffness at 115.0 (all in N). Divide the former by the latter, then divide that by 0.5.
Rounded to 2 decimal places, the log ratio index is 2.05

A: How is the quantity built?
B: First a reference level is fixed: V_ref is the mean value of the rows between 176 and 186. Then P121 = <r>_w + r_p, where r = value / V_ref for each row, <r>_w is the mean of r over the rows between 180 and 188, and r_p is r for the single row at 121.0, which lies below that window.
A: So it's 1.92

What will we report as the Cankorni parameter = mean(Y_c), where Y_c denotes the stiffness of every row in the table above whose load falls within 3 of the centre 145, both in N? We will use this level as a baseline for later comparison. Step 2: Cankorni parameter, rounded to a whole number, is 225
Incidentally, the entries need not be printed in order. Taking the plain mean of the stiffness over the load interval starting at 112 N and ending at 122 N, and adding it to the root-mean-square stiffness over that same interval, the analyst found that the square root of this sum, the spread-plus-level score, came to 19.6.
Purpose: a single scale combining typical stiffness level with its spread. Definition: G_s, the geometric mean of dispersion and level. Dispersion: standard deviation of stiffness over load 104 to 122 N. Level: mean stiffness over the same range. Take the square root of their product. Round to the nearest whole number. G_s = 28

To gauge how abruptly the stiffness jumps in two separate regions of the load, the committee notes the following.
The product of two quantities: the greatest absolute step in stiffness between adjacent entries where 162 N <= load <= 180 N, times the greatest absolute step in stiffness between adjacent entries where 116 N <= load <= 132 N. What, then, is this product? 24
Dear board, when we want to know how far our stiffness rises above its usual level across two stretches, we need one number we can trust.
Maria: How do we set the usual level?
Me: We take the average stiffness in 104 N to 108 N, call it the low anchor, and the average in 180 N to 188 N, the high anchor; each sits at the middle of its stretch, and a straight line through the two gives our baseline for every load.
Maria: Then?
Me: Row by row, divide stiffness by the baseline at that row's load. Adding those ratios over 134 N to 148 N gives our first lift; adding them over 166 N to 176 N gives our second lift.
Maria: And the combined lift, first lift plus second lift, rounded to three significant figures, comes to 13.4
